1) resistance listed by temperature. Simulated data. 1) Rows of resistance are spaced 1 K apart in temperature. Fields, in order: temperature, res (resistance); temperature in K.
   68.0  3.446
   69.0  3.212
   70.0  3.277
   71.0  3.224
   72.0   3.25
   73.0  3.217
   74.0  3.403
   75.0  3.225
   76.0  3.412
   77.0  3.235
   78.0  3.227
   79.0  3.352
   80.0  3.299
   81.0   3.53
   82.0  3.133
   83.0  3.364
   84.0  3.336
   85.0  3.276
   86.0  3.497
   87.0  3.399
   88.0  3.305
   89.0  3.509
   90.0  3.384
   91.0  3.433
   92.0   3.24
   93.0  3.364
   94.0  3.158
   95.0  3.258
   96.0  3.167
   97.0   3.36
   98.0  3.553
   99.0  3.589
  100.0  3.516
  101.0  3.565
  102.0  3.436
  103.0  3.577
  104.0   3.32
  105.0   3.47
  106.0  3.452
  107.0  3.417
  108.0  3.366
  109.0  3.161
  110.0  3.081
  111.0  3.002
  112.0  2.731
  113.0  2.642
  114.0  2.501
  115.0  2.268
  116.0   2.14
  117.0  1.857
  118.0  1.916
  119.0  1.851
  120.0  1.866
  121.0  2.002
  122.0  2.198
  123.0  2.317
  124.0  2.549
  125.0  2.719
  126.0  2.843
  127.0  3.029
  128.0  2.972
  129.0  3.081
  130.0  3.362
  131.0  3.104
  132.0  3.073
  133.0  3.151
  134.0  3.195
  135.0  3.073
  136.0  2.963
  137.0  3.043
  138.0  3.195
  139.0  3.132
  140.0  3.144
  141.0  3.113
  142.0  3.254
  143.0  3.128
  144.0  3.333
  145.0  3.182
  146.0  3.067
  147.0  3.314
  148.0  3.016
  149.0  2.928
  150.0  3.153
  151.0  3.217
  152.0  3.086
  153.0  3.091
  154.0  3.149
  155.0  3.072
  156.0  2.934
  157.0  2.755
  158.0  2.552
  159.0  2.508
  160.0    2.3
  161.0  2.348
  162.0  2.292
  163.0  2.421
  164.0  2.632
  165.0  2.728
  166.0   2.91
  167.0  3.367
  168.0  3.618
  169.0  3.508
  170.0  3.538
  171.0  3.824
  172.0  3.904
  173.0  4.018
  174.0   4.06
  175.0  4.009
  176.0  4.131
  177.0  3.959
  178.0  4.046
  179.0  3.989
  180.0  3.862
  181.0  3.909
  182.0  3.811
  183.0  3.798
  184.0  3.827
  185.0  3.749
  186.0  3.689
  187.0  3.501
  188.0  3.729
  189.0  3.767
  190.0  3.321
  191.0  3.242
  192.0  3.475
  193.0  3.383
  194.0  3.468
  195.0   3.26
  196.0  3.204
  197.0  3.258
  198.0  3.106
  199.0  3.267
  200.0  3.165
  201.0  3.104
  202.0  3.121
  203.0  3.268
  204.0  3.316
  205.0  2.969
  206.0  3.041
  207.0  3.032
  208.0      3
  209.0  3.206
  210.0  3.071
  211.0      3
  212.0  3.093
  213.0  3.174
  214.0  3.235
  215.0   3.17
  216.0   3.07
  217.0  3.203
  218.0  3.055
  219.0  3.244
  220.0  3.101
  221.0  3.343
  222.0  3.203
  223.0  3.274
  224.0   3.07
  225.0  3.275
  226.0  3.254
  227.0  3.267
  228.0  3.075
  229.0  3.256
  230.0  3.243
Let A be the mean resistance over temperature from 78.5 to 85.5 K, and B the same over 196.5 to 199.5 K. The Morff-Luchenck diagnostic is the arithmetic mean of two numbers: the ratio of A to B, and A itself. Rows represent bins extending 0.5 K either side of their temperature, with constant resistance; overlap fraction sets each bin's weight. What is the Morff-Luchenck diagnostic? 2.18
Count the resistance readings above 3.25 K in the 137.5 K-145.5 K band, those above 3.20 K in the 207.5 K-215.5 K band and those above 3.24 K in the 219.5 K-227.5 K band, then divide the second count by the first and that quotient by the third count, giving 0.20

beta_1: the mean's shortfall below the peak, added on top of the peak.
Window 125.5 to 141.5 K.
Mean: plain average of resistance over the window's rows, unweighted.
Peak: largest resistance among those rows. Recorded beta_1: 3.6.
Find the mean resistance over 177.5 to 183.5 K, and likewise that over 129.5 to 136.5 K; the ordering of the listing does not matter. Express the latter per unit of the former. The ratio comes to 0.80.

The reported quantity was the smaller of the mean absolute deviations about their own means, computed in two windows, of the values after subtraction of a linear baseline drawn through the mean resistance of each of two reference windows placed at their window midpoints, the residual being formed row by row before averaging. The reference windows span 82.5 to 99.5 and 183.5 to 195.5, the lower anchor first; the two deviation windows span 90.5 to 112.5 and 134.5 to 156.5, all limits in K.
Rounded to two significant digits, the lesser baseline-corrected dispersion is 0.084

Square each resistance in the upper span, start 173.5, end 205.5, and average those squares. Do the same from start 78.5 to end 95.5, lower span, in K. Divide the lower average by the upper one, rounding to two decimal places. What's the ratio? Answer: 0.88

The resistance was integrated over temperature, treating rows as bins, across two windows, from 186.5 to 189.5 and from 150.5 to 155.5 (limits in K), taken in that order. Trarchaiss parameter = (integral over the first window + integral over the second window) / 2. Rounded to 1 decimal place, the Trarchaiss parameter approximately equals 13.3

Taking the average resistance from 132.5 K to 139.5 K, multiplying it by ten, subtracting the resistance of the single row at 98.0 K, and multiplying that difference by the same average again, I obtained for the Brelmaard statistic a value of 86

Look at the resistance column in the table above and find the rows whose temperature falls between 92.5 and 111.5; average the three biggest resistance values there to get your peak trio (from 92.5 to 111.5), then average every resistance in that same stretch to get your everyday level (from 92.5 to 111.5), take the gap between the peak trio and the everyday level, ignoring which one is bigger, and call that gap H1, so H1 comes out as 0.22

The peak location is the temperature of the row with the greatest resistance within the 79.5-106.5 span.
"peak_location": 99.0 K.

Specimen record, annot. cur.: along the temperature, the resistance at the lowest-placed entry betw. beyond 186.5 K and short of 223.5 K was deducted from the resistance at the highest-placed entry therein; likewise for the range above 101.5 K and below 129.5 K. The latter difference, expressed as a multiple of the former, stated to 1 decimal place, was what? 1.6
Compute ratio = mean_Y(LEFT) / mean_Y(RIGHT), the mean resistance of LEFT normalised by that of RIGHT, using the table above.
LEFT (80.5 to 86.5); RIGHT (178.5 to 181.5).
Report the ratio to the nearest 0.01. 0.86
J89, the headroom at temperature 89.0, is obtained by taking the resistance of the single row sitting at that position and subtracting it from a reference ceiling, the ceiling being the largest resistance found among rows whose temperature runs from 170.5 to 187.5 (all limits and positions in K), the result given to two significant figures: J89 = 0.62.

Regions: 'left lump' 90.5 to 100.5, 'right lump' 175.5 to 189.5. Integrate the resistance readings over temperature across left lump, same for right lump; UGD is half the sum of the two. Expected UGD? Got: 44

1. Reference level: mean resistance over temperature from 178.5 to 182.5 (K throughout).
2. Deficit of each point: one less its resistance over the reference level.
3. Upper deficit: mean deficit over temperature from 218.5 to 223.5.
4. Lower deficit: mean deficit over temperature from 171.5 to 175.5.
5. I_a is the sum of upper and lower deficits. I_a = 0.14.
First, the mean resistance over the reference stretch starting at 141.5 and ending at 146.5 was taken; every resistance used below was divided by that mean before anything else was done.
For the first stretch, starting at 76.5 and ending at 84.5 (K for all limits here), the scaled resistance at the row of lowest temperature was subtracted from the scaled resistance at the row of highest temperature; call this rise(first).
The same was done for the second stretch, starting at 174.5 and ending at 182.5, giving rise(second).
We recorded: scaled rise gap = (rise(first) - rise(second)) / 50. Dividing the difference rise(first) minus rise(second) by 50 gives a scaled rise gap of 0.002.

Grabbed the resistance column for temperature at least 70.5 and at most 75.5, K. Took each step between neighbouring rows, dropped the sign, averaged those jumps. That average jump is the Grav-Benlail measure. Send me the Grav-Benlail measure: 0.106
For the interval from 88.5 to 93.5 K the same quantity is 0.123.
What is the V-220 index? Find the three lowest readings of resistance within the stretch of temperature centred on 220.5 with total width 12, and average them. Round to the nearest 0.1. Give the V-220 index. 3.1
